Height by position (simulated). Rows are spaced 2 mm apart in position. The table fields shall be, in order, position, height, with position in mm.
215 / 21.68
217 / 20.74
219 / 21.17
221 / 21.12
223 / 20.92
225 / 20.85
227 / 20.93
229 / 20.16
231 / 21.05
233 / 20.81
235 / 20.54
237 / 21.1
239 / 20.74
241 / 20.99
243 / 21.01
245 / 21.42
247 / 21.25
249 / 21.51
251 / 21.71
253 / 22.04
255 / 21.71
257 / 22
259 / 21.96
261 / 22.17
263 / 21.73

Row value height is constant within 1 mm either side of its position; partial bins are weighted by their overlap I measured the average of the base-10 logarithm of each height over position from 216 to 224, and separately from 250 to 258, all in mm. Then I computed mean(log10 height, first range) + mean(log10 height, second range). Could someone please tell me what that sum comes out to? 2.66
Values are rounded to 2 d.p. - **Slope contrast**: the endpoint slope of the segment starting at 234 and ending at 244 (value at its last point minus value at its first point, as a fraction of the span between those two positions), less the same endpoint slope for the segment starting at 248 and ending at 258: 0.00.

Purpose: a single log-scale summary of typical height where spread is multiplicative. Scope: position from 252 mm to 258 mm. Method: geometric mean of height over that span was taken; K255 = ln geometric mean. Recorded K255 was 3.09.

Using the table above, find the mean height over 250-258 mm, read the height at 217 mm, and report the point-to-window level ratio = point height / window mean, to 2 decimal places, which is 0.95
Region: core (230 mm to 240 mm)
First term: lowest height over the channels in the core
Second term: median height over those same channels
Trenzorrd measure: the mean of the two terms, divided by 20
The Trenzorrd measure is 1.034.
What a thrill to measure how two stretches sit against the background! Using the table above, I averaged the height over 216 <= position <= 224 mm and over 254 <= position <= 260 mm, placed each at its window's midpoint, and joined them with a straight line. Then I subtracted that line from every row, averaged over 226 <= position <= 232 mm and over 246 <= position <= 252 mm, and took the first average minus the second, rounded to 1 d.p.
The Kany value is -0.3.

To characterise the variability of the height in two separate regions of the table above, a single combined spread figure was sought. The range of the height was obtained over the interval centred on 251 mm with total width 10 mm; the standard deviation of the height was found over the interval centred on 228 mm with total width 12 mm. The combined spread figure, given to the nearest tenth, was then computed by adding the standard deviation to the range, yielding 1.1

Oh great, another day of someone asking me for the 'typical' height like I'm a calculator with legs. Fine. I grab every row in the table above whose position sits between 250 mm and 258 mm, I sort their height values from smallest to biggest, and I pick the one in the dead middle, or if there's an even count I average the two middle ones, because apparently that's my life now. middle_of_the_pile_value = 21.9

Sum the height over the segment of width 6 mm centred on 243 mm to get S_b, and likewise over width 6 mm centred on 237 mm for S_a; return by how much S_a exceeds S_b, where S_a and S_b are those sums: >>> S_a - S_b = -1.0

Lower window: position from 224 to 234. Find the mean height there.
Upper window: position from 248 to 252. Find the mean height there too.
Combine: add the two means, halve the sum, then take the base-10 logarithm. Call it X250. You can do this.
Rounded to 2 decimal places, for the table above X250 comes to 1.33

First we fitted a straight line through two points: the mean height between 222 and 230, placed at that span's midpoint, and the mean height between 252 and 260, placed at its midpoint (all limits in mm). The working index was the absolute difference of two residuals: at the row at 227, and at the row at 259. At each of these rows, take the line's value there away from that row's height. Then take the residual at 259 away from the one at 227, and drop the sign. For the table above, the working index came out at 0.3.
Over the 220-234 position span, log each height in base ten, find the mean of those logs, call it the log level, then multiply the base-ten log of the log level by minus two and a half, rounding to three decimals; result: -0.300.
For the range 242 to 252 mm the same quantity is -0.310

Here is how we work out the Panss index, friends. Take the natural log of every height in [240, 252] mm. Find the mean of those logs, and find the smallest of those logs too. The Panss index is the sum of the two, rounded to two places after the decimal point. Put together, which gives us 6.10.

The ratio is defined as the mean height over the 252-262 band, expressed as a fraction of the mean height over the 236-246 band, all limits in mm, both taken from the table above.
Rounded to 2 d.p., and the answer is 1.04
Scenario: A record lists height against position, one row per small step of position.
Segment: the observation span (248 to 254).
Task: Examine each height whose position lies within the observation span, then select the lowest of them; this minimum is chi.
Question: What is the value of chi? 21.51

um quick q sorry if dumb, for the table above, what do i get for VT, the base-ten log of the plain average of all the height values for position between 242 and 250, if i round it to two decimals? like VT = 1.33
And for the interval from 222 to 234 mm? 1.32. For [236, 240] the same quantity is 1.32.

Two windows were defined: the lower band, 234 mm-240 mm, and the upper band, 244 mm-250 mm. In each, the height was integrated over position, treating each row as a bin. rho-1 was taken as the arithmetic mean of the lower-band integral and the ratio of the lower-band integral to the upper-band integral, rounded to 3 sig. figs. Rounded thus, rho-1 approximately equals 62.9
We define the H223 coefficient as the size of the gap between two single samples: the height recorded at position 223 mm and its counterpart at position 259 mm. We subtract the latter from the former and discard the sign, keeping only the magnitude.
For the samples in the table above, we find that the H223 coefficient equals 1.0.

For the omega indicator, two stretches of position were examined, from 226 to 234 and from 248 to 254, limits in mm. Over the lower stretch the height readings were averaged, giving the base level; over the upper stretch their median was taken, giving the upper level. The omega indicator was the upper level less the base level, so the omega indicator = 1.0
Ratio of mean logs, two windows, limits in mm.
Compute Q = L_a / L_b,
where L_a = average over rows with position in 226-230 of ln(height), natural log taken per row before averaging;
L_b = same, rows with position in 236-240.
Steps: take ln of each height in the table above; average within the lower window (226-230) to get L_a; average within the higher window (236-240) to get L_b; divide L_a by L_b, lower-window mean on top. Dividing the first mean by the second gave 0.99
